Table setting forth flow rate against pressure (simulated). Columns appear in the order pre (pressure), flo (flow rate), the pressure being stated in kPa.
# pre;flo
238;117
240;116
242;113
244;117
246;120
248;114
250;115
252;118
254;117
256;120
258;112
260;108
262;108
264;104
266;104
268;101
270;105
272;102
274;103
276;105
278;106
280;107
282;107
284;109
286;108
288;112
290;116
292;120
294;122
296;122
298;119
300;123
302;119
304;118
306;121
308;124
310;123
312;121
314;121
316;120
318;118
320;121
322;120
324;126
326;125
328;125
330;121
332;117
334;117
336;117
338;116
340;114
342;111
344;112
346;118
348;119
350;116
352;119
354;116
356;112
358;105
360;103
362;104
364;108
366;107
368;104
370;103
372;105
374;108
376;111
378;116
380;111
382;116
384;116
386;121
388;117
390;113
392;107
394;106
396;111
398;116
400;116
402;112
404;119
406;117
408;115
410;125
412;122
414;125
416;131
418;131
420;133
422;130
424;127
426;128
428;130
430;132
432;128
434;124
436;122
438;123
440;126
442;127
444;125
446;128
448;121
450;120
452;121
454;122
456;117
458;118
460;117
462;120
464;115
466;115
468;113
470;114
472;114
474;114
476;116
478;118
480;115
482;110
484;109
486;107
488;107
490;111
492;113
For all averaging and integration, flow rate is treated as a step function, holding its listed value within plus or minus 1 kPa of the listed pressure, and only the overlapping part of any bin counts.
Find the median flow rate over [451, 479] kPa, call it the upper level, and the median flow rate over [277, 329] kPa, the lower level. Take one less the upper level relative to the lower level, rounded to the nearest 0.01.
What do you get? 0.03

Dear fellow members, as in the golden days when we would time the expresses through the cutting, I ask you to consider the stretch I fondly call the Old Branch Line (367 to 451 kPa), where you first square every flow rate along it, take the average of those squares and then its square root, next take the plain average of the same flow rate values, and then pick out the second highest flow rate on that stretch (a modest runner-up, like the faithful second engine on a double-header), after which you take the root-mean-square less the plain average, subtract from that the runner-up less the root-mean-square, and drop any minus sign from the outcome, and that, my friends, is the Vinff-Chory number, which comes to 12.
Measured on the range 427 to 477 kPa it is 9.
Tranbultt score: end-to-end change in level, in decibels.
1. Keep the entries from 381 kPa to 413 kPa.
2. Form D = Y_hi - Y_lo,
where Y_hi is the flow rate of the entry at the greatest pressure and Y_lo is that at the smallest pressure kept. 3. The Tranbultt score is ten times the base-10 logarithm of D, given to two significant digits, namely 7.8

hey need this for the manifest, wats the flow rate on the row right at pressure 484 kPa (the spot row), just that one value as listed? 109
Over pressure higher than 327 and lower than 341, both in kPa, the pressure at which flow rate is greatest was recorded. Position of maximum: 328 kPa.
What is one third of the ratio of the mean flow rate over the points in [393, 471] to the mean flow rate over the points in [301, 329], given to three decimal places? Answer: 0.333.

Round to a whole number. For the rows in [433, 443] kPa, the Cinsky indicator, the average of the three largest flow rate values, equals 126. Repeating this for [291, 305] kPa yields 122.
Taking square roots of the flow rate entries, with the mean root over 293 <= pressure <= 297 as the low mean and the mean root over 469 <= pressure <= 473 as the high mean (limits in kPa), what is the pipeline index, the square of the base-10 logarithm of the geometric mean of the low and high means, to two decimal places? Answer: 1.07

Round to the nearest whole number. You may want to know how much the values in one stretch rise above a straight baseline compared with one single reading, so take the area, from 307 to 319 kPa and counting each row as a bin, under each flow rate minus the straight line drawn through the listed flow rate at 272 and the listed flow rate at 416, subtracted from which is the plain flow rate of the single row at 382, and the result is 15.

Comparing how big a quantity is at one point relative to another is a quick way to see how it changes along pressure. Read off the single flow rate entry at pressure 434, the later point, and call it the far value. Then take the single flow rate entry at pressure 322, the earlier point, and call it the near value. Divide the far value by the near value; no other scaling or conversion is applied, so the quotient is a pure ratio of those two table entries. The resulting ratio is 1.03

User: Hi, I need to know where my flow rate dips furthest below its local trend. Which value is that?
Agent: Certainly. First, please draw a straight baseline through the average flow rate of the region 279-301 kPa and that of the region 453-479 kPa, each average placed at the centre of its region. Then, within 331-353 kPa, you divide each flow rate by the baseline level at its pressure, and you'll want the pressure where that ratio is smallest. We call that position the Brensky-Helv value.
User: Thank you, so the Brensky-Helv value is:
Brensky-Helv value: 342 kPa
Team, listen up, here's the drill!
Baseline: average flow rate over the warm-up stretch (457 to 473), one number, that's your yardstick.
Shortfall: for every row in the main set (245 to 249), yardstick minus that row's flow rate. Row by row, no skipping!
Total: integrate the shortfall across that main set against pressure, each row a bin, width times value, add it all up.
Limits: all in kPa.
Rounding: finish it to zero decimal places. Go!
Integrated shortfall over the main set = -5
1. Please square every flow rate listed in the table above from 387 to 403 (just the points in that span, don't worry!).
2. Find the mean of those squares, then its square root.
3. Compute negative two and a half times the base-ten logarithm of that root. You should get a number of -5.13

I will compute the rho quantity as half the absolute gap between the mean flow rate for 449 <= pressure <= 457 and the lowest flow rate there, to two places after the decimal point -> 1.50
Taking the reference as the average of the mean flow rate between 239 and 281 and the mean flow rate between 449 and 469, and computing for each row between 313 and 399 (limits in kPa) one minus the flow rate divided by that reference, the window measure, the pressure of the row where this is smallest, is 324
